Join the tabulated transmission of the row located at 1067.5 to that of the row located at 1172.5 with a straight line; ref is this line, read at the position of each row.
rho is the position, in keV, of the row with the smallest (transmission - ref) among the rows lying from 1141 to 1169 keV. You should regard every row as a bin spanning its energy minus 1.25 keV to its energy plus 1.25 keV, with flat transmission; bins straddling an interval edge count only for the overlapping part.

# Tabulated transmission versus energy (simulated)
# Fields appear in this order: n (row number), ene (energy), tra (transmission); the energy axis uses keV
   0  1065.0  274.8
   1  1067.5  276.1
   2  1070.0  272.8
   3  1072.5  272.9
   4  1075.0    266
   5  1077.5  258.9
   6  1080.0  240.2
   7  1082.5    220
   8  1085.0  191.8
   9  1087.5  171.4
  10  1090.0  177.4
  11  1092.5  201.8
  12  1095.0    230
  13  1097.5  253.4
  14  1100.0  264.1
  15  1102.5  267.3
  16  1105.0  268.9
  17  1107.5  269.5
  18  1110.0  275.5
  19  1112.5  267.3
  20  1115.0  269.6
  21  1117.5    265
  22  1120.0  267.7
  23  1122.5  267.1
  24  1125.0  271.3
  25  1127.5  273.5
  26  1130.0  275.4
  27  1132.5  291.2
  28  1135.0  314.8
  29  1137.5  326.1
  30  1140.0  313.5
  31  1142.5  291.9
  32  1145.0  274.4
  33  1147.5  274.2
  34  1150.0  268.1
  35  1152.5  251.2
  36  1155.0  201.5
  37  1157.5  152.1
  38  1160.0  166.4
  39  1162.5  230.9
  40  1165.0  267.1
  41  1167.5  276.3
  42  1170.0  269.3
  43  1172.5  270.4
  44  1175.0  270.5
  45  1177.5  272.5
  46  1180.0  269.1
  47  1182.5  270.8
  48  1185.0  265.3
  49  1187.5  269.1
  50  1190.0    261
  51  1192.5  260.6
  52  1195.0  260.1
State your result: 1157.5 keV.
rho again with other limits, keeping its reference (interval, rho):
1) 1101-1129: 1117.5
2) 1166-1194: 1192.5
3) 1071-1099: 1087.5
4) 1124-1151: 1150.0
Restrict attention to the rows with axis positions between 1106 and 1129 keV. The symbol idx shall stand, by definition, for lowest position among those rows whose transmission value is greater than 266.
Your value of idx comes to 1107.5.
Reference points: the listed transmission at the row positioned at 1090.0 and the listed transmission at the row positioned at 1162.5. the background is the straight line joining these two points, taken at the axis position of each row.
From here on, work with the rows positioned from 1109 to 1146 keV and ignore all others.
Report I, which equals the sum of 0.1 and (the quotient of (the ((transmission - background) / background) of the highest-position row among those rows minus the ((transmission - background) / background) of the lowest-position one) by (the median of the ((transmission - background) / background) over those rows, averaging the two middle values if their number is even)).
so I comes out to -0.4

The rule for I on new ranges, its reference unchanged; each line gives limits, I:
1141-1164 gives -2.7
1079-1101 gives 0.2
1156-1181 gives 3.5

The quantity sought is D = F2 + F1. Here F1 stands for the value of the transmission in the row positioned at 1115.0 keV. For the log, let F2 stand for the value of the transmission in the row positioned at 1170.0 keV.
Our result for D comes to 539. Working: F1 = 269.6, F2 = 269.3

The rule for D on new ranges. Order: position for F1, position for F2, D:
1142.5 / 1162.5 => 523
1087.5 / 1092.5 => 373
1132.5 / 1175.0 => 562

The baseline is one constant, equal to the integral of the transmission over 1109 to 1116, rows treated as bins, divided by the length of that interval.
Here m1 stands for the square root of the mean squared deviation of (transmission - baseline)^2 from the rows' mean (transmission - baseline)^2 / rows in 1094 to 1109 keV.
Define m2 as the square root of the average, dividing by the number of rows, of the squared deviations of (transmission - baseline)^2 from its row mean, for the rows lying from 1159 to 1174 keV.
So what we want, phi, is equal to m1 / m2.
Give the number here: 0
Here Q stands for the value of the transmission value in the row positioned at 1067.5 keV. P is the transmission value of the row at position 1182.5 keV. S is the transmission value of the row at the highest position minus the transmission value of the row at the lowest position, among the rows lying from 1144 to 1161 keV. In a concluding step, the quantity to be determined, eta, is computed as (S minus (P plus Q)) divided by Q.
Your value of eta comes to -2.4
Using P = 270.8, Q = 276.1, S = -108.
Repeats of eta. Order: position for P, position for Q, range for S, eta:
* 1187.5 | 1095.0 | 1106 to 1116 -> -2.2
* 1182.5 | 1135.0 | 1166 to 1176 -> -1.9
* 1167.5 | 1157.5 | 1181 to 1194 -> -2.9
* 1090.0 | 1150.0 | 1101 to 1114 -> -1.7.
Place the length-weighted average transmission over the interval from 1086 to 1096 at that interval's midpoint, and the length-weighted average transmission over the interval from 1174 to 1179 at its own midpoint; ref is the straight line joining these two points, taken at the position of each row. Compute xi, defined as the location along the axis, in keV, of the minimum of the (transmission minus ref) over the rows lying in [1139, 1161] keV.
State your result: 1157.5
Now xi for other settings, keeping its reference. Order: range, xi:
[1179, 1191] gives 1190.0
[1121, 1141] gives 1122.5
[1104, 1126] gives 1122.5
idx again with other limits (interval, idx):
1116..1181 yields 1120.0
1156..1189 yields 1165.0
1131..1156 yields 1132.5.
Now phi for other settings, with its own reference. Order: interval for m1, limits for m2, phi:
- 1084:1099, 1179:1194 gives 80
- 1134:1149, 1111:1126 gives 108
